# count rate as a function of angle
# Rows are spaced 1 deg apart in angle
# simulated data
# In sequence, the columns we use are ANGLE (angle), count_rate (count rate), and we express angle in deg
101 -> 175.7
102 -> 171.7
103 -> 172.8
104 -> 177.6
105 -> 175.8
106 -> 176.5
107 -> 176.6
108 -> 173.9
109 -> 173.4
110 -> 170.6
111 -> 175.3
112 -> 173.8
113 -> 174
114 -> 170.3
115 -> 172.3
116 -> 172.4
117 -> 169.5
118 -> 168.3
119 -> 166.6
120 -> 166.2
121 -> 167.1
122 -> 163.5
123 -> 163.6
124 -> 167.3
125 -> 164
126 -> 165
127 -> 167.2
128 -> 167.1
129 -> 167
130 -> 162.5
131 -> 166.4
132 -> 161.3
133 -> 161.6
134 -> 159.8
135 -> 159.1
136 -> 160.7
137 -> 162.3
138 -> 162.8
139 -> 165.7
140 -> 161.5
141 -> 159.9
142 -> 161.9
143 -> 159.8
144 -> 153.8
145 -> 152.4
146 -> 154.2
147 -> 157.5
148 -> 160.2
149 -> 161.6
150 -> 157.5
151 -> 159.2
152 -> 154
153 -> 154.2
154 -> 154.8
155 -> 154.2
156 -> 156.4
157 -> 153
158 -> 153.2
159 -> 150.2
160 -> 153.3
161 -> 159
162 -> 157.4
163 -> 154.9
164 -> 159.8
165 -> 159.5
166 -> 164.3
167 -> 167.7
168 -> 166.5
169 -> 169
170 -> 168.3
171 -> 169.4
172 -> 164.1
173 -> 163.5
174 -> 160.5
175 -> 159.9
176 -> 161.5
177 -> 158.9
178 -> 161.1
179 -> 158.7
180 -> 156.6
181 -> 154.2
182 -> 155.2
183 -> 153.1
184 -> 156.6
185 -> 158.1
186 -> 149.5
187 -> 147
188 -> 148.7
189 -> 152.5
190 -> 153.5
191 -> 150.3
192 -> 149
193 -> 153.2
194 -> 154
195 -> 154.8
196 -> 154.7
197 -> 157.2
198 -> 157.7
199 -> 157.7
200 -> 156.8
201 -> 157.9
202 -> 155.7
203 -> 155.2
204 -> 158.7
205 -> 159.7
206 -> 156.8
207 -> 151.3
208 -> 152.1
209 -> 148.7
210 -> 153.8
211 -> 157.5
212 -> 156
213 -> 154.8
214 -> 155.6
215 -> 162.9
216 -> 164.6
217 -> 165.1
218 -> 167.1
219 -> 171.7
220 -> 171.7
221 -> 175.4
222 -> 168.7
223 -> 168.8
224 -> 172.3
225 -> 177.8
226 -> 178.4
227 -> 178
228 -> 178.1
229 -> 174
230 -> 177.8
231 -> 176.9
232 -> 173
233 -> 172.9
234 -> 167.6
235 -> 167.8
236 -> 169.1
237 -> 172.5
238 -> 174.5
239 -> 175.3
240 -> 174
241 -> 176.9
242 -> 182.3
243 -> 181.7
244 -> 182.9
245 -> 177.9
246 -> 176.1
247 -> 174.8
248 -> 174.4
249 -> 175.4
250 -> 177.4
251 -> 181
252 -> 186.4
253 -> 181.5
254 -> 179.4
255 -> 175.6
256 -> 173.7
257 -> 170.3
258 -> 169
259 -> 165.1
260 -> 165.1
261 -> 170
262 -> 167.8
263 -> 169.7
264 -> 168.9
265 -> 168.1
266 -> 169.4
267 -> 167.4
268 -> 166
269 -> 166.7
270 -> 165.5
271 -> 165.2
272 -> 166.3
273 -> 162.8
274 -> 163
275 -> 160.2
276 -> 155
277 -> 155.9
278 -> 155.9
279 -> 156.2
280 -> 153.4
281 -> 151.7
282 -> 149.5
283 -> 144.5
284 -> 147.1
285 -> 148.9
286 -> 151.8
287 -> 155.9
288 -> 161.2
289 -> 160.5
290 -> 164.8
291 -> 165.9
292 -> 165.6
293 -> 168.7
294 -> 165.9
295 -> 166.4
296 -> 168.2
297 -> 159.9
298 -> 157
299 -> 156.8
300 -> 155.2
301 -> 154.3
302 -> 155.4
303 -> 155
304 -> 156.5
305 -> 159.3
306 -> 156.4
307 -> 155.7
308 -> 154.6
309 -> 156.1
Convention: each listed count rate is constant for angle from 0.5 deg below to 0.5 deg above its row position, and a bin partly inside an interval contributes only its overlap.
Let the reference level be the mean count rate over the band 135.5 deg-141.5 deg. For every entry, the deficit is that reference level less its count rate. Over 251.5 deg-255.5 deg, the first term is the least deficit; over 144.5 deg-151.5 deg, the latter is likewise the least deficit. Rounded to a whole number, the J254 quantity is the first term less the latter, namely -25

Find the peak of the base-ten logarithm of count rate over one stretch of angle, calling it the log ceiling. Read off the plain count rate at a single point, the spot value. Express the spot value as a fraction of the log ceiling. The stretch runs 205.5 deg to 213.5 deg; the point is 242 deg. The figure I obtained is 83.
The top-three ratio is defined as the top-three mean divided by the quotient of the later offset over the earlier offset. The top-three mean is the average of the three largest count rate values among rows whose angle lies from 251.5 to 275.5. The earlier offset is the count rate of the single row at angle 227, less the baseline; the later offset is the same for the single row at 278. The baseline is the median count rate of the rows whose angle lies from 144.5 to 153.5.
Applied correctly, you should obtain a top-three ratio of -2337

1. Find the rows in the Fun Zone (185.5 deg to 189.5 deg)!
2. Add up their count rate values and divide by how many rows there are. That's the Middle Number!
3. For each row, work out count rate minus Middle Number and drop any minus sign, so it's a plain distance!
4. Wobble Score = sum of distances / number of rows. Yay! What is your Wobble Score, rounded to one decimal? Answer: 1.6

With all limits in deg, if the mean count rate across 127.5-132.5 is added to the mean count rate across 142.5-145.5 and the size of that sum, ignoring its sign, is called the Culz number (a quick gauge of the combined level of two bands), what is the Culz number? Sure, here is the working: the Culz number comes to 320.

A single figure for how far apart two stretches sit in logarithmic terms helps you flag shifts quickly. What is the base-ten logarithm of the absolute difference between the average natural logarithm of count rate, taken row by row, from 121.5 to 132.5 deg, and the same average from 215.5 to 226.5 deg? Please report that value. -1.45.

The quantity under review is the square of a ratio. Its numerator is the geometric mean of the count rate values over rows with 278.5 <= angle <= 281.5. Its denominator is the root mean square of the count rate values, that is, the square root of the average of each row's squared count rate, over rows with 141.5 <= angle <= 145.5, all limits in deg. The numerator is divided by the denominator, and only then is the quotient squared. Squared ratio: 1.0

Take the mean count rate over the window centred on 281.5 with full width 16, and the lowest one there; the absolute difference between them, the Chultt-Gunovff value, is 10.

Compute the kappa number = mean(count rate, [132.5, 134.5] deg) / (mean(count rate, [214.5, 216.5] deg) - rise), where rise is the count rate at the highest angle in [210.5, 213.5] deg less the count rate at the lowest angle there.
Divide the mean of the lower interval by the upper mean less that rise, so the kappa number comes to 0.97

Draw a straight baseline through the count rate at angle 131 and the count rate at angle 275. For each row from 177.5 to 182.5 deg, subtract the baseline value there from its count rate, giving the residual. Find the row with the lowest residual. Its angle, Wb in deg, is 181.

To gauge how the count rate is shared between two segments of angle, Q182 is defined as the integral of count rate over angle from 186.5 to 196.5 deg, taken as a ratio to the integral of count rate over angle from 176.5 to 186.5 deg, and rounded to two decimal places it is 0.97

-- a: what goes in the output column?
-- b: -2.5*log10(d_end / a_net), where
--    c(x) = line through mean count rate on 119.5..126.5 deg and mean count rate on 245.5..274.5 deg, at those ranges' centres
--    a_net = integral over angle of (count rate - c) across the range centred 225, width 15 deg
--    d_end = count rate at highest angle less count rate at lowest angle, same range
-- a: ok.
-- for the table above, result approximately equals 2.62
